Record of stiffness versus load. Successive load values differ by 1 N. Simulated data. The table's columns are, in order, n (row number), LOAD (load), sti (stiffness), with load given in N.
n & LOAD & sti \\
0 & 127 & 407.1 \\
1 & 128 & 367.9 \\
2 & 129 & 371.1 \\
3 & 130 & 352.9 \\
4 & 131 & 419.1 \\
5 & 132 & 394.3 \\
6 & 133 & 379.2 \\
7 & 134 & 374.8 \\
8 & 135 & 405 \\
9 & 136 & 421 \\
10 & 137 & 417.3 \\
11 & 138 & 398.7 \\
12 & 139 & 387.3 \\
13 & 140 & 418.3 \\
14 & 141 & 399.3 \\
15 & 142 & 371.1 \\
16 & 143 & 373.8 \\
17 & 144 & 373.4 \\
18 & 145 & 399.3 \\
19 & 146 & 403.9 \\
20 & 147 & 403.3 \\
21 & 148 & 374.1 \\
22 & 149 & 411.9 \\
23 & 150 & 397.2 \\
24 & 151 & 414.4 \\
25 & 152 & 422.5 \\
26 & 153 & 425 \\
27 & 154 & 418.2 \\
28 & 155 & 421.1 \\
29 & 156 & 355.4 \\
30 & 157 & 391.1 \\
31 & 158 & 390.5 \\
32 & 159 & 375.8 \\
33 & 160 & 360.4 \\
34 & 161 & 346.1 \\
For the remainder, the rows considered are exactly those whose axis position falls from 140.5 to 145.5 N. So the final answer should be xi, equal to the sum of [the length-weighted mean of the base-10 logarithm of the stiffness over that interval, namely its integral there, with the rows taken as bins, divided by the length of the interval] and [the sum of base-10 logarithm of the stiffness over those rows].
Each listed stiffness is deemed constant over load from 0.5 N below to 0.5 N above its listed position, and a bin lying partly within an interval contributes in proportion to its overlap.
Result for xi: 15.5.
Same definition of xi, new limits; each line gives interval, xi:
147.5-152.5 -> 15.6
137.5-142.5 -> 15.6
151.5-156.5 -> 15.7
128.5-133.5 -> 15.5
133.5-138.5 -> 15.6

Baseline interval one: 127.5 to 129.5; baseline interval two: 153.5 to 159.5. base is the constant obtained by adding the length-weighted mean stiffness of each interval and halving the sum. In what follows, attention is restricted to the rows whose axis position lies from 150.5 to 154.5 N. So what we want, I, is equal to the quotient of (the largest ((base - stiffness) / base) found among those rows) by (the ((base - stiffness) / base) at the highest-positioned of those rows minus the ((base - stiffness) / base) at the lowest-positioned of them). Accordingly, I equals 8.9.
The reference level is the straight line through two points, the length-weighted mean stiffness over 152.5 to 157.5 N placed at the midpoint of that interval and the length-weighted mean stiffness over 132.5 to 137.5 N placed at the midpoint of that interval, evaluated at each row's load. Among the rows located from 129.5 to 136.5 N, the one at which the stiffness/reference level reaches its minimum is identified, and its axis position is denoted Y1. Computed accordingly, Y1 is 130 N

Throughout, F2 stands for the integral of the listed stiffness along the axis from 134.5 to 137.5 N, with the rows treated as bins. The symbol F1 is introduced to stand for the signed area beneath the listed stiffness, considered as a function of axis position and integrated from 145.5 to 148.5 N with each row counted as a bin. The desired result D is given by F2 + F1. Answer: 2425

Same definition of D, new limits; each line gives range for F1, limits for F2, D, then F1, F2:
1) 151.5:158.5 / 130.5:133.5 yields 4016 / 2824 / 1193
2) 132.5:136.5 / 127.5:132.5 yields 3485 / 1580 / 1905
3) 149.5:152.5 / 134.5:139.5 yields 3263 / 1234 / 2029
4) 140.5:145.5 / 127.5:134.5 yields 4576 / 1917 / 2659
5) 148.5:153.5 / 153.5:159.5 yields 4423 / 2071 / 2352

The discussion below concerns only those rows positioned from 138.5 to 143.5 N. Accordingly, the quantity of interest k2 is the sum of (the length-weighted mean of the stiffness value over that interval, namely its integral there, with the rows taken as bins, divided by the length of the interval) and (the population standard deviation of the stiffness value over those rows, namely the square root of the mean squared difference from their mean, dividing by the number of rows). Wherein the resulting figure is 407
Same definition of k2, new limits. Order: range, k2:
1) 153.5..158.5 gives 419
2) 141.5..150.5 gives 405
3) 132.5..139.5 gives 414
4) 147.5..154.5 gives 426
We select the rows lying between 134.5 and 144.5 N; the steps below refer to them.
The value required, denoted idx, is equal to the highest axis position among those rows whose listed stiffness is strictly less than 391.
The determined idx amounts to 144 N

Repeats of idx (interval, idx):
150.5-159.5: 159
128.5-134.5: 134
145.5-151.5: 148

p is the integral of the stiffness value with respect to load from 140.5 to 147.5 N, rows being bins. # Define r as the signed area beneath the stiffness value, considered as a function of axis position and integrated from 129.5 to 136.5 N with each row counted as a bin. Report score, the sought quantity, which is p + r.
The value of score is 5470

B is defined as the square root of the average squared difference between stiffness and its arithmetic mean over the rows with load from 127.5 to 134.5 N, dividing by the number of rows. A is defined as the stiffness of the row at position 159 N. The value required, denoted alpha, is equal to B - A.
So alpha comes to -356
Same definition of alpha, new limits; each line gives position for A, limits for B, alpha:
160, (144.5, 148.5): -348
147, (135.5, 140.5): -390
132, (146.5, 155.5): -379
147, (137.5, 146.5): -388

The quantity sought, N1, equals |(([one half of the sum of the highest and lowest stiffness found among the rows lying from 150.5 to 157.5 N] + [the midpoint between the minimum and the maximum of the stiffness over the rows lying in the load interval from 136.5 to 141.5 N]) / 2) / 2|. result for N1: 198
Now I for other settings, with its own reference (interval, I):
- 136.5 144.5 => 0.2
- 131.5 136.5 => -0.2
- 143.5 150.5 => -0.3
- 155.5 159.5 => -1.2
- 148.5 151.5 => 6.6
